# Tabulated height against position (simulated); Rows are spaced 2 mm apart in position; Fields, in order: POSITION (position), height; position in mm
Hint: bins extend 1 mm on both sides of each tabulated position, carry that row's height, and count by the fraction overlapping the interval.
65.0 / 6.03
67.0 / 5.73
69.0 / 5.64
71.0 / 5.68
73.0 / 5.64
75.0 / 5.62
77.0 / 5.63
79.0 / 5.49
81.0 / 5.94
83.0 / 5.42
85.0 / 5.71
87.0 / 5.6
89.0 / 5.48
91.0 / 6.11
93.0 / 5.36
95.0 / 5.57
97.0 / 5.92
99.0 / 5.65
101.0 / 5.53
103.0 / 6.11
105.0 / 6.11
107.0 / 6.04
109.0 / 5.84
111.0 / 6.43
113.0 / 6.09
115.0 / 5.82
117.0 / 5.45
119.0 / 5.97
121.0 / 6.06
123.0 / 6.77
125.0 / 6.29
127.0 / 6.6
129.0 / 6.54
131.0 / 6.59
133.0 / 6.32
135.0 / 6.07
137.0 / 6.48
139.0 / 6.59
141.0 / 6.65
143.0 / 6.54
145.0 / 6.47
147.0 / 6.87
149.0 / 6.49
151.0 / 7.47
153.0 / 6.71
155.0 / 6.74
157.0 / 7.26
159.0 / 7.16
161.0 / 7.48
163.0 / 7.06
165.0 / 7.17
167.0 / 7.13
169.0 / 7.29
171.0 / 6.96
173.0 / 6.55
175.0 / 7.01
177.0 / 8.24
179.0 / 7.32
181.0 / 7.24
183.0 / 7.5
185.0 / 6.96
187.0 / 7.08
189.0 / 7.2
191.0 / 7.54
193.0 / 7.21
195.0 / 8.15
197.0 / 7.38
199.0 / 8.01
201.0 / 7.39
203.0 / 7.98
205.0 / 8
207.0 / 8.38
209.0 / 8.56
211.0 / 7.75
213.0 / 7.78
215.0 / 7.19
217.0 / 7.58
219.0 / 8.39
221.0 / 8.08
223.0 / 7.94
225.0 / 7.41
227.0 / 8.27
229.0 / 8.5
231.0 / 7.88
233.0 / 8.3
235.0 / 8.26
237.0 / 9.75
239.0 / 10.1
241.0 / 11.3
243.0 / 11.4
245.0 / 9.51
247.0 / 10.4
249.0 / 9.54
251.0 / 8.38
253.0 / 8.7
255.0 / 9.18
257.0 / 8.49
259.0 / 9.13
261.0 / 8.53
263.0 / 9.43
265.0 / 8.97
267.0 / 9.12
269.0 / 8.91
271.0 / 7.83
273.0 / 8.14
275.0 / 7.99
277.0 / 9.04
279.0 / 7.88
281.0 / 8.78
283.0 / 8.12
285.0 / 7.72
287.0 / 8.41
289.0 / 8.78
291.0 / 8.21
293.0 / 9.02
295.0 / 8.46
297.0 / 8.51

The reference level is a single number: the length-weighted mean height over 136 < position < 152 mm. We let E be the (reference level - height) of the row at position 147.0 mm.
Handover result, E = -0.2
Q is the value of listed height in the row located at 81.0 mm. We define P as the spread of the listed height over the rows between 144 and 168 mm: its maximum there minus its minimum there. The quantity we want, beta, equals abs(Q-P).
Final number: 4.9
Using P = 1.0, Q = 5.94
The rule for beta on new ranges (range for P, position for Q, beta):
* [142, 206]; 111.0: 4.7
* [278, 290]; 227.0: 7.2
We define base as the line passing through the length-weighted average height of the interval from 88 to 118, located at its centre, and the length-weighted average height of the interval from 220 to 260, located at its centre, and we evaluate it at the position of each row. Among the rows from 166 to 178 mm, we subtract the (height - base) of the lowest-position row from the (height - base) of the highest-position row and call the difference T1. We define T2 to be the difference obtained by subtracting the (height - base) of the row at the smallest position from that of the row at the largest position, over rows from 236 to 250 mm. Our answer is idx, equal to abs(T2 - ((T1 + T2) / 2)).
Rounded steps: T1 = 0.88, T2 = -0.5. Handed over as 0.68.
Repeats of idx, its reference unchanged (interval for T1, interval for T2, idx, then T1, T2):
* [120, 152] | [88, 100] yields 0.39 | 0.71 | -0.1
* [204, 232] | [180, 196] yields 0.65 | -0.73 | 0.6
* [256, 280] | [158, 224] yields 0.21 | -1.12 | -0.7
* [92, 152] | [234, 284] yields 1.01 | 0.76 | -1.3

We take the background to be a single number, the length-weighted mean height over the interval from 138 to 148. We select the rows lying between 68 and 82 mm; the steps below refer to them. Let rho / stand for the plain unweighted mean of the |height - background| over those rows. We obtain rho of 1.0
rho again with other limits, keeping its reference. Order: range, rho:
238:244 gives 4.3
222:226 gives 1.1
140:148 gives 0.1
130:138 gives 0.3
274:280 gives 1.7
